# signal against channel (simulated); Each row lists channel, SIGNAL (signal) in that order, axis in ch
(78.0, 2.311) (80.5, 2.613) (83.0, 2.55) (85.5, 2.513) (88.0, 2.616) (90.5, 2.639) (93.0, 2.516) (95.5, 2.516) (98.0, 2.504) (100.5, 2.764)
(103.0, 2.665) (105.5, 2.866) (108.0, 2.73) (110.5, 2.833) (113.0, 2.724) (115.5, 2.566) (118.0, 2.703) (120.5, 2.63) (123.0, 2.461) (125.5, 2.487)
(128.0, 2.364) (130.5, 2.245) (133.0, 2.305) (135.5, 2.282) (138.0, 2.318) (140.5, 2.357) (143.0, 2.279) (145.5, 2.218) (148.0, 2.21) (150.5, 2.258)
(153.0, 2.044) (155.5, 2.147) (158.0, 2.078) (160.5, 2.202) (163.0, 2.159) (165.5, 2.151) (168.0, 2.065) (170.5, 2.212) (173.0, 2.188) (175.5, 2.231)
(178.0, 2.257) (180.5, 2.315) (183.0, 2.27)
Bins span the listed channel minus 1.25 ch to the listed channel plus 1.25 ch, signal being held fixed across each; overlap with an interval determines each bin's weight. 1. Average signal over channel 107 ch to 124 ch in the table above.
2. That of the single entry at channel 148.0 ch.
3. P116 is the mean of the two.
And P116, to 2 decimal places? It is 2.44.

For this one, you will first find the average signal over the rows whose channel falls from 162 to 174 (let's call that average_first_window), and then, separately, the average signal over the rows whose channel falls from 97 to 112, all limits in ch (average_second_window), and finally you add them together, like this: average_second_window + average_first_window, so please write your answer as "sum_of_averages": 4.88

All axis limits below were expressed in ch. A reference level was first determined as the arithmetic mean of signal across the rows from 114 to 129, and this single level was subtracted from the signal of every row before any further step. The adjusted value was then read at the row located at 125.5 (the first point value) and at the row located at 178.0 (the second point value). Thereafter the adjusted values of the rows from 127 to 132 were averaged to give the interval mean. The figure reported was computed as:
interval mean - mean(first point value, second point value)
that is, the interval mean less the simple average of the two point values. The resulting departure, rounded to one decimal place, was -0.1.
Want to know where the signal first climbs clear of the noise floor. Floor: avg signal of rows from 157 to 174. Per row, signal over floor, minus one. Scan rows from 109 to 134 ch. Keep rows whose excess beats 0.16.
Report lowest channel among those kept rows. 110.5 ch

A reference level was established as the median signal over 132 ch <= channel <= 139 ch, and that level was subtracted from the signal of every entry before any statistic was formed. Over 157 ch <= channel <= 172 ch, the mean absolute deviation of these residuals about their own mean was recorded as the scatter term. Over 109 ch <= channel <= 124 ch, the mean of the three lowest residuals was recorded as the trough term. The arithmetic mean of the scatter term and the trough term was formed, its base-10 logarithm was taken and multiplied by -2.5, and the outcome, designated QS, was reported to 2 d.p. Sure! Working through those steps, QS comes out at 2.07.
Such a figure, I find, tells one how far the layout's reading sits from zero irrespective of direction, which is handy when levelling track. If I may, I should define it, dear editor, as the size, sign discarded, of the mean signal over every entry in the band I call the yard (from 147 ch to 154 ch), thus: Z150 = 2.17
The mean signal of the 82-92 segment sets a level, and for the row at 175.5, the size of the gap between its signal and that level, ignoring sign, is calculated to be 0.35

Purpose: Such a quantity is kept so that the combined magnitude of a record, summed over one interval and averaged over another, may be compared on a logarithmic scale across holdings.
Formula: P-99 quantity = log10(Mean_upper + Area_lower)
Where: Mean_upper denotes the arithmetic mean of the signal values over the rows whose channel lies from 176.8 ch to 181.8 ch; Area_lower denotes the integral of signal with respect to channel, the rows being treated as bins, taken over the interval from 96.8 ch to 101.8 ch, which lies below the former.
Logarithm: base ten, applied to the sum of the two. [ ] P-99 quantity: 1.19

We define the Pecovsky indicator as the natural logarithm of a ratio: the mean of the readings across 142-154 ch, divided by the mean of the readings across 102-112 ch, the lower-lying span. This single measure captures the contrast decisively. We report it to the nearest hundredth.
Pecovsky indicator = -0.23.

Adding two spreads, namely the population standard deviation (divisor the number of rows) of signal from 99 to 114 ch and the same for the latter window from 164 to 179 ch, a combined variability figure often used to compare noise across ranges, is 0.131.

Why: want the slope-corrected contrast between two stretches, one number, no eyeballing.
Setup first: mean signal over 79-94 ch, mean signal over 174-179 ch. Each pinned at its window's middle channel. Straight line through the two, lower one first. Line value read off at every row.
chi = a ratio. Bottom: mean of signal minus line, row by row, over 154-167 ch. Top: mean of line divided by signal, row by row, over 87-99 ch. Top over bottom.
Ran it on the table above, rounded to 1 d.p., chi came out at -6.4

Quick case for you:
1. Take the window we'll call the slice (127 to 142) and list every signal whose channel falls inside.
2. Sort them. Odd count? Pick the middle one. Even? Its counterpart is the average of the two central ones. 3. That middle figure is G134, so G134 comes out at 2.31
